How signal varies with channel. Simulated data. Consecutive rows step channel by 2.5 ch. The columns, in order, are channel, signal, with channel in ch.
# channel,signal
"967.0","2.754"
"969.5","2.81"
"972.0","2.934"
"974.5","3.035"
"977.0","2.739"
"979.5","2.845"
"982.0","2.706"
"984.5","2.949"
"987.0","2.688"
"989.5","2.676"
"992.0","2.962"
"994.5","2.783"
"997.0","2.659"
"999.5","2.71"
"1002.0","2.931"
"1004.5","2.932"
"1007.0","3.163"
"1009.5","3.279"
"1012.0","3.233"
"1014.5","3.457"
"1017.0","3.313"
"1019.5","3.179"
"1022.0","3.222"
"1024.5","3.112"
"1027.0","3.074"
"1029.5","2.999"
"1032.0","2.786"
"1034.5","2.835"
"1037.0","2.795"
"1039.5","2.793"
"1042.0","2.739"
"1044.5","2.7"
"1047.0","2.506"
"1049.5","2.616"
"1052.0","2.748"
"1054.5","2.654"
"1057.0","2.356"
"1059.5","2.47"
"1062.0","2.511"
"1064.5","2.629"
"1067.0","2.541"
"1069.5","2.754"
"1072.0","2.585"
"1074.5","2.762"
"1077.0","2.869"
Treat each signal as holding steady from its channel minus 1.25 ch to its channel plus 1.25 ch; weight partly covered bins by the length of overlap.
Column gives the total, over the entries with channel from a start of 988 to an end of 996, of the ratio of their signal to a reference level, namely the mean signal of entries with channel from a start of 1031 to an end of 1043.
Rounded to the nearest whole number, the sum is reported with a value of 3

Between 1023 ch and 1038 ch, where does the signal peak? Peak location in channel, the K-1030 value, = 1024.5 ch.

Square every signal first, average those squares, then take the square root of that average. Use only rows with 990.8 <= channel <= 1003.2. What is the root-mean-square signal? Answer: 2.81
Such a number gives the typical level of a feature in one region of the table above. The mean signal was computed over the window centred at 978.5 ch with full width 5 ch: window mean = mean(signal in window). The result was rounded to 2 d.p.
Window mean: 2.79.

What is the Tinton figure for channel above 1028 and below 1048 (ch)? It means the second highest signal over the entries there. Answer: 2.835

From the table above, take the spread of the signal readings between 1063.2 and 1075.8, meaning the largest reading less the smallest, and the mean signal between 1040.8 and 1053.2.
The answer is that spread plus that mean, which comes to 2.88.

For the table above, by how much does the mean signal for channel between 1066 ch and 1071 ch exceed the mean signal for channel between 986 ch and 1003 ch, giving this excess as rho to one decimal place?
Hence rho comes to -0.1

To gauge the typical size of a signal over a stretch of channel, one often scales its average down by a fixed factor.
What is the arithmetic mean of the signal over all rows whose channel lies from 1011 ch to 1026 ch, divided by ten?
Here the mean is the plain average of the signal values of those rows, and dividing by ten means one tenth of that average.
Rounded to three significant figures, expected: 0.325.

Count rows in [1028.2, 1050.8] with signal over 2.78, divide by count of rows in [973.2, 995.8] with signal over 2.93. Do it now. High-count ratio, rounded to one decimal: 1.7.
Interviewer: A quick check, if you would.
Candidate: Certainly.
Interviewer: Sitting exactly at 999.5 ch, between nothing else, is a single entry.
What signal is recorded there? 2.71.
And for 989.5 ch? 2.676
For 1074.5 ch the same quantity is 2.762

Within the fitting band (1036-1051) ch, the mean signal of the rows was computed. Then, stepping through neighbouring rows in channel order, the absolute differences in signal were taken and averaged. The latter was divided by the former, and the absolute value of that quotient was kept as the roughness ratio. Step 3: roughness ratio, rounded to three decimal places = 0.030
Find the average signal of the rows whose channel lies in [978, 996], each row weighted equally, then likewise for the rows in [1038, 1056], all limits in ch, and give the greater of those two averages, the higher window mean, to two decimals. 2.80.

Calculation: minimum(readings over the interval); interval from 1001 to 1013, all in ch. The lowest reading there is 2.931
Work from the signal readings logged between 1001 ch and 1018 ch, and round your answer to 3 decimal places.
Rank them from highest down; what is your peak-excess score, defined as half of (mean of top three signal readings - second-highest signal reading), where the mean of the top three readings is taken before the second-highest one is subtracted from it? 0.018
